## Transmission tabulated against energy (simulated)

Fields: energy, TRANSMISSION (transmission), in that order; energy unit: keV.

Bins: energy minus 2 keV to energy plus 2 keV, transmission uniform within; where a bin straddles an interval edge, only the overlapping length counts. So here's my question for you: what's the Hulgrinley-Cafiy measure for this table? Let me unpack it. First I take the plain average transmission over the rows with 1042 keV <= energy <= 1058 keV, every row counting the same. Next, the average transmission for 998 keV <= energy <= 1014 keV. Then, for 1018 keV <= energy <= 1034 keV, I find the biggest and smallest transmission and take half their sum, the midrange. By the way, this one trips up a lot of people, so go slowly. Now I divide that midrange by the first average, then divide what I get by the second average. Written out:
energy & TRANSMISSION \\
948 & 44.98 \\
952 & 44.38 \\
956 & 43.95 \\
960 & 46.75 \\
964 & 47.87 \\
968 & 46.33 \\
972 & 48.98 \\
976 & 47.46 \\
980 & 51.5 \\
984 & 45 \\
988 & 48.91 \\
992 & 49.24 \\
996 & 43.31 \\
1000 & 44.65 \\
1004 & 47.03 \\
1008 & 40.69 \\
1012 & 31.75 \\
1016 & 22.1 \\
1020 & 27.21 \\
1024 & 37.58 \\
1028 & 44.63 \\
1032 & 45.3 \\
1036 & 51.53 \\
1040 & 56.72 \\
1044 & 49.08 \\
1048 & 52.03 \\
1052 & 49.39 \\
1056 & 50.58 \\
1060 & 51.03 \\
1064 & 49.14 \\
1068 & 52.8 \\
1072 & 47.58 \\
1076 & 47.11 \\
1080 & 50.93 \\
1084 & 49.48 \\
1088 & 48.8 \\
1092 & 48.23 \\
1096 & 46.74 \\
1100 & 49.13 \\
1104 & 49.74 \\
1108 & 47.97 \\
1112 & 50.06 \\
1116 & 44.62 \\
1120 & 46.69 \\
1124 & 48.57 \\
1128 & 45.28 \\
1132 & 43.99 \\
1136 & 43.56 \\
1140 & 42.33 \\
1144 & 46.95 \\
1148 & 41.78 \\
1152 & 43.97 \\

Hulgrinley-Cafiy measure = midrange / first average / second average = 0.018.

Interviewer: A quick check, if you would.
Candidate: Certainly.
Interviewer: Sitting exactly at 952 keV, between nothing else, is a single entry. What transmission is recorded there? 44.38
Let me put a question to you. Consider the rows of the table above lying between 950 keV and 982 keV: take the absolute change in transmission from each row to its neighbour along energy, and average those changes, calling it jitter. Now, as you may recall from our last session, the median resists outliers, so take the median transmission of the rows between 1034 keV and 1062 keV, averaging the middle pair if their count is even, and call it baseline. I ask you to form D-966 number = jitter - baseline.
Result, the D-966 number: -49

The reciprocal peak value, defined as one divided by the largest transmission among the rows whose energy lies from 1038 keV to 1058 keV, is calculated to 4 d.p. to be 0.0176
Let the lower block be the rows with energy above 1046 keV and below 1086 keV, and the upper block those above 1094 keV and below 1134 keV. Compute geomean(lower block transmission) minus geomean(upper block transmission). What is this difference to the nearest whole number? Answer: 3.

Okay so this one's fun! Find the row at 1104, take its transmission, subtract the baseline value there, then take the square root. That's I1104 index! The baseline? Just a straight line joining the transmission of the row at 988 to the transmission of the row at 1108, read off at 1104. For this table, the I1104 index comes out 1.3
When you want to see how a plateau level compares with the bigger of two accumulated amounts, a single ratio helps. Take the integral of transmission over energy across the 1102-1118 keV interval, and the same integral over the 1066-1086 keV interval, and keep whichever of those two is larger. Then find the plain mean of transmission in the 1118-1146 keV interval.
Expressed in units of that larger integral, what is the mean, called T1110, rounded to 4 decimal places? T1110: 0.0457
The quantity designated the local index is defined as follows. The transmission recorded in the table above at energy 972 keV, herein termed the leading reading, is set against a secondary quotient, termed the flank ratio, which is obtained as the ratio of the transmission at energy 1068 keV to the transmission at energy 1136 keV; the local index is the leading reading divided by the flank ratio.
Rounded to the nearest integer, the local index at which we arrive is 40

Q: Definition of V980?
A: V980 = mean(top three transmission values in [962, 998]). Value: 49.9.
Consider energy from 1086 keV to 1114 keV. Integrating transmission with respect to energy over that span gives 1363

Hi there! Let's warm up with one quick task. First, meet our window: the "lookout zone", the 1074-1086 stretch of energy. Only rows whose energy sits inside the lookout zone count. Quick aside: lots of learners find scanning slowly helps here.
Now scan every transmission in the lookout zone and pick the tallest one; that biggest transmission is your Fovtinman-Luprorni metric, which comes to 50.93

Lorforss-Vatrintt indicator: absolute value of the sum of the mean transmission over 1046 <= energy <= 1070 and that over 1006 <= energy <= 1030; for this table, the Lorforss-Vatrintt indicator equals 85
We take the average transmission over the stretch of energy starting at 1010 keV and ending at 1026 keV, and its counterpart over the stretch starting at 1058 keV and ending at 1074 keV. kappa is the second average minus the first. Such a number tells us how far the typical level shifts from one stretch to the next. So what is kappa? 20.5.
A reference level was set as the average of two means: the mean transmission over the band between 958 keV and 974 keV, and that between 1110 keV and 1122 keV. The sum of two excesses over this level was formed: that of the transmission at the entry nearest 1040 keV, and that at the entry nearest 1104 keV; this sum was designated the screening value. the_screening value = 12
